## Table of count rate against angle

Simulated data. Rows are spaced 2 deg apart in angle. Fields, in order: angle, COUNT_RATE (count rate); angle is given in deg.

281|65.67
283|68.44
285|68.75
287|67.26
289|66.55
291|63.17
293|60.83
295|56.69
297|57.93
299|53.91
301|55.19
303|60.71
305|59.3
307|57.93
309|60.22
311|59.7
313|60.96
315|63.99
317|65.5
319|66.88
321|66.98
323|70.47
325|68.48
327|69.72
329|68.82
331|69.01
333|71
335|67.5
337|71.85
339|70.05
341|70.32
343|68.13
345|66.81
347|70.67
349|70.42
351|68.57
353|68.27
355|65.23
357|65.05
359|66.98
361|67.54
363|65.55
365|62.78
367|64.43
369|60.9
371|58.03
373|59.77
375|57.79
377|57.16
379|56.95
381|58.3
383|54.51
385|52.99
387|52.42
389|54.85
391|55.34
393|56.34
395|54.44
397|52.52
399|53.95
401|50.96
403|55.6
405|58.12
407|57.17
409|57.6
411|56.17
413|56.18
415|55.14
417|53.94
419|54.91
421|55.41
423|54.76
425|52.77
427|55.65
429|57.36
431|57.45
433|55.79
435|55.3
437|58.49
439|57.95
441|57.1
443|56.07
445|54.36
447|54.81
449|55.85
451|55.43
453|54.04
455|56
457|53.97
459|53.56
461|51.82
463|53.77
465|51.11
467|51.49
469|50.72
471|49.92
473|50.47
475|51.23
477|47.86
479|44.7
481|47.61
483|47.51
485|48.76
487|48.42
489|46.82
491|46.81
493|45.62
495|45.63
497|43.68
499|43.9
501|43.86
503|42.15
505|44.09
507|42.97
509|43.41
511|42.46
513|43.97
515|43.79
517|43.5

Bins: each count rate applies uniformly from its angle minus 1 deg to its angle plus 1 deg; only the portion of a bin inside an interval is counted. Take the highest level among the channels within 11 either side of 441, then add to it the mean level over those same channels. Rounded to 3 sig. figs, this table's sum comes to 115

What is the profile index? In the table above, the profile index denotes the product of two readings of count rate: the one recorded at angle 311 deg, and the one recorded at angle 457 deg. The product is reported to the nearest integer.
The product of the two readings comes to 3222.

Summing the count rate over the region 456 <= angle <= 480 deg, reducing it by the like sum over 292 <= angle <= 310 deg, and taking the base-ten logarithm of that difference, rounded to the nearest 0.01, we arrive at 1.94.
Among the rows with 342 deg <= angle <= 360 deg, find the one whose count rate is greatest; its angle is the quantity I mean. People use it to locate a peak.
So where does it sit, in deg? 347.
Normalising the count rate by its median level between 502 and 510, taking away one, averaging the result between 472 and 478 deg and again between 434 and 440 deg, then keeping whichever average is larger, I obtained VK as 0.325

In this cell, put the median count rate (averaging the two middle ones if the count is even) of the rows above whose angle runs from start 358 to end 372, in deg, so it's 64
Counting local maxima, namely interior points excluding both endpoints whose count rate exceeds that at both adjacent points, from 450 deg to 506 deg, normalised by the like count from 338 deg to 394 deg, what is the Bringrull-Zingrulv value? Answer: 1.33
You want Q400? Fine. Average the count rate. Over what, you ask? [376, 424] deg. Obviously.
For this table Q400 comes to 55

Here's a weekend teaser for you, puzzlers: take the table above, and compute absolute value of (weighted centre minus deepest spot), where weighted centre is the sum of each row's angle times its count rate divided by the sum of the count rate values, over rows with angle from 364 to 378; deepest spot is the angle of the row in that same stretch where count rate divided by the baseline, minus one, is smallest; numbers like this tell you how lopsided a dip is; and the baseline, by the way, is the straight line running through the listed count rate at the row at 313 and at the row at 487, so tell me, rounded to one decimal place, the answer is 6.1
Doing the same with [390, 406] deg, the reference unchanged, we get 3.0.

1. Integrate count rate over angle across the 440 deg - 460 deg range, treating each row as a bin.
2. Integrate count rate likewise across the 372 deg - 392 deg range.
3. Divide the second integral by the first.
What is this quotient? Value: 1.02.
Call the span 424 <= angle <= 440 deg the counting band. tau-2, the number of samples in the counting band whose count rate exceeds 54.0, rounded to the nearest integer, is 7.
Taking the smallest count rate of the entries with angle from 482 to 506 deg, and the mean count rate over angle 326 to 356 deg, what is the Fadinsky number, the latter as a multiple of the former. 1.64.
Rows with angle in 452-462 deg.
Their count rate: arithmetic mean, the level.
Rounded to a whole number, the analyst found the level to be 54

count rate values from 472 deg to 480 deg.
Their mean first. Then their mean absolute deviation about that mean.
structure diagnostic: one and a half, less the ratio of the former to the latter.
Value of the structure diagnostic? -20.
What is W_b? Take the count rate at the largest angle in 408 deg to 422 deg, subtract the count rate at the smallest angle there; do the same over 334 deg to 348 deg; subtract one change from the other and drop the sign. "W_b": 5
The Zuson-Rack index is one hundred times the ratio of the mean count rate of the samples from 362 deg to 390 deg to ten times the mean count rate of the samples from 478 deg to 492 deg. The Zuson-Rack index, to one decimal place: 12.3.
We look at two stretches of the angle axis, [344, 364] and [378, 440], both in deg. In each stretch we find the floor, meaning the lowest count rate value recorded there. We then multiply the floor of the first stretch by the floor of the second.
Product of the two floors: 3315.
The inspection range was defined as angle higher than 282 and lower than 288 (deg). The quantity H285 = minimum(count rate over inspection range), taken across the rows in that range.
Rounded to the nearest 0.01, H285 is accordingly 67.26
